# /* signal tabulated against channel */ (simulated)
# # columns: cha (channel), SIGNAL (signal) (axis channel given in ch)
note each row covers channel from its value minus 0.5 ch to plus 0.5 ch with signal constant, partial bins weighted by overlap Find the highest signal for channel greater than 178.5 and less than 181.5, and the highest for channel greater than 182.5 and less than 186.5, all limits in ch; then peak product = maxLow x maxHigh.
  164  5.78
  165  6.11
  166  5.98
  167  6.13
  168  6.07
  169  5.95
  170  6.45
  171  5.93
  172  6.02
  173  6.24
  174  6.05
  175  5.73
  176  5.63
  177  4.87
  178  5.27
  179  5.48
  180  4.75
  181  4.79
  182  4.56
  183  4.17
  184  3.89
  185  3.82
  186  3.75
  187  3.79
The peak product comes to 23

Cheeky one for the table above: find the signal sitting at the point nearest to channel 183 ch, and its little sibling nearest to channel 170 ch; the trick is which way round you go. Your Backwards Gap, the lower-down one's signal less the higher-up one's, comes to 2.3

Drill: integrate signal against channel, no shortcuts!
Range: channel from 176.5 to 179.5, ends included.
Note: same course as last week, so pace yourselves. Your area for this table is 16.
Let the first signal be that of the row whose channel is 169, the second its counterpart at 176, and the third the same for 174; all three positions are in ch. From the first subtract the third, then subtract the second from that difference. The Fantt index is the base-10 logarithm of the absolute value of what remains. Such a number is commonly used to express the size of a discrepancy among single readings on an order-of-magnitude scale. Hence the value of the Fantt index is 0.76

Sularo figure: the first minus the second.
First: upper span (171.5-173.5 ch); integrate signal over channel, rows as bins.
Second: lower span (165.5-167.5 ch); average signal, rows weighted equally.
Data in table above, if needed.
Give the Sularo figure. 6.2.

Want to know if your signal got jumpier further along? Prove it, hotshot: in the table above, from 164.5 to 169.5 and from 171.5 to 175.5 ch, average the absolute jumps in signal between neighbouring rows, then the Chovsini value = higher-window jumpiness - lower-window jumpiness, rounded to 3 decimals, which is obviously 0.128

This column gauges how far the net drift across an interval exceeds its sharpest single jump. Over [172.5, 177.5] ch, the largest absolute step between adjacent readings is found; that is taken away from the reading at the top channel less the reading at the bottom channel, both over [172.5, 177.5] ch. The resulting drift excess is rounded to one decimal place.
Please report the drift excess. -2.1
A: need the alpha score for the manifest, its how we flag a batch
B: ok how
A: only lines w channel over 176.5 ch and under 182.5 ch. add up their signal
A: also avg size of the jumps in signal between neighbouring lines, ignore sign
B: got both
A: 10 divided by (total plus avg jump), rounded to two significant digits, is 0.33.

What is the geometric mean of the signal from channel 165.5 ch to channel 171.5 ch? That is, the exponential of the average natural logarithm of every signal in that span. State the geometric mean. 6.1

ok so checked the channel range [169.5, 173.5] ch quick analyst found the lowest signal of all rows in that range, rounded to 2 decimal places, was 5.93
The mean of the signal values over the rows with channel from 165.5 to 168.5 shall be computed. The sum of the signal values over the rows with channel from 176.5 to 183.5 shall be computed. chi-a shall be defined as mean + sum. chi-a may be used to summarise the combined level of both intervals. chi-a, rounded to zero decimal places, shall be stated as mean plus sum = 40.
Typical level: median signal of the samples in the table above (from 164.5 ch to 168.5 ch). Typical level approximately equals 6.1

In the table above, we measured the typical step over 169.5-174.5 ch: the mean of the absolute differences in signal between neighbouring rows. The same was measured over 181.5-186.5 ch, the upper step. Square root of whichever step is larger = 0.50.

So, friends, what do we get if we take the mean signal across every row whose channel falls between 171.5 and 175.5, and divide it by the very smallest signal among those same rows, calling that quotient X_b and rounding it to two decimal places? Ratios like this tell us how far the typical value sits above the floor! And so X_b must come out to 1.05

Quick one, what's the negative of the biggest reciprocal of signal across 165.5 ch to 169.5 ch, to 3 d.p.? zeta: -0.168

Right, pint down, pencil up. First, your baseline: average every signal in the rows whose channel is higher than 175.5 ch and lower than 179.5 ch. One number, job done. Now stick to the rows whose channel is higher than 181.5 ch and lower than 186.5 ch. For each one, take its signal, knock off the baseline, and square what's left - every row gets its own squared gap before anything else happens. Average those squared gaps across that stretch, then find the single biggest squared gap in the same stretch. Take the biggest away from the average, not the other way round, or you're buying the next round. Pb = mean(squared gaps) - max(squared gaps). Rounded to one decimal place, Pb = -0.7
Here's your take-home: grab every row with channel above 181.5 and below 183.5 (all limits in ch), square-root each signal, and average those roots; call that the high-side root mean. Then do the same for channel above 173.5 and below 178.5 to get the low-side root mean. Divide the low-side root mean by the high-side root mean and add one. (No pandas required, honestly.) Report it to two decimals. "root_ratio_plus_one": 2.12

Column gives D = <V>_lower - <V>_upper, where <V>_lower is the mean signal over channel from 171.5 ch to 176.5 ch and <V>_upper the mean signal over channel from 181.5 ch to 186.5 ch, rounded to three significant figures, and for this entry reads 1.90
